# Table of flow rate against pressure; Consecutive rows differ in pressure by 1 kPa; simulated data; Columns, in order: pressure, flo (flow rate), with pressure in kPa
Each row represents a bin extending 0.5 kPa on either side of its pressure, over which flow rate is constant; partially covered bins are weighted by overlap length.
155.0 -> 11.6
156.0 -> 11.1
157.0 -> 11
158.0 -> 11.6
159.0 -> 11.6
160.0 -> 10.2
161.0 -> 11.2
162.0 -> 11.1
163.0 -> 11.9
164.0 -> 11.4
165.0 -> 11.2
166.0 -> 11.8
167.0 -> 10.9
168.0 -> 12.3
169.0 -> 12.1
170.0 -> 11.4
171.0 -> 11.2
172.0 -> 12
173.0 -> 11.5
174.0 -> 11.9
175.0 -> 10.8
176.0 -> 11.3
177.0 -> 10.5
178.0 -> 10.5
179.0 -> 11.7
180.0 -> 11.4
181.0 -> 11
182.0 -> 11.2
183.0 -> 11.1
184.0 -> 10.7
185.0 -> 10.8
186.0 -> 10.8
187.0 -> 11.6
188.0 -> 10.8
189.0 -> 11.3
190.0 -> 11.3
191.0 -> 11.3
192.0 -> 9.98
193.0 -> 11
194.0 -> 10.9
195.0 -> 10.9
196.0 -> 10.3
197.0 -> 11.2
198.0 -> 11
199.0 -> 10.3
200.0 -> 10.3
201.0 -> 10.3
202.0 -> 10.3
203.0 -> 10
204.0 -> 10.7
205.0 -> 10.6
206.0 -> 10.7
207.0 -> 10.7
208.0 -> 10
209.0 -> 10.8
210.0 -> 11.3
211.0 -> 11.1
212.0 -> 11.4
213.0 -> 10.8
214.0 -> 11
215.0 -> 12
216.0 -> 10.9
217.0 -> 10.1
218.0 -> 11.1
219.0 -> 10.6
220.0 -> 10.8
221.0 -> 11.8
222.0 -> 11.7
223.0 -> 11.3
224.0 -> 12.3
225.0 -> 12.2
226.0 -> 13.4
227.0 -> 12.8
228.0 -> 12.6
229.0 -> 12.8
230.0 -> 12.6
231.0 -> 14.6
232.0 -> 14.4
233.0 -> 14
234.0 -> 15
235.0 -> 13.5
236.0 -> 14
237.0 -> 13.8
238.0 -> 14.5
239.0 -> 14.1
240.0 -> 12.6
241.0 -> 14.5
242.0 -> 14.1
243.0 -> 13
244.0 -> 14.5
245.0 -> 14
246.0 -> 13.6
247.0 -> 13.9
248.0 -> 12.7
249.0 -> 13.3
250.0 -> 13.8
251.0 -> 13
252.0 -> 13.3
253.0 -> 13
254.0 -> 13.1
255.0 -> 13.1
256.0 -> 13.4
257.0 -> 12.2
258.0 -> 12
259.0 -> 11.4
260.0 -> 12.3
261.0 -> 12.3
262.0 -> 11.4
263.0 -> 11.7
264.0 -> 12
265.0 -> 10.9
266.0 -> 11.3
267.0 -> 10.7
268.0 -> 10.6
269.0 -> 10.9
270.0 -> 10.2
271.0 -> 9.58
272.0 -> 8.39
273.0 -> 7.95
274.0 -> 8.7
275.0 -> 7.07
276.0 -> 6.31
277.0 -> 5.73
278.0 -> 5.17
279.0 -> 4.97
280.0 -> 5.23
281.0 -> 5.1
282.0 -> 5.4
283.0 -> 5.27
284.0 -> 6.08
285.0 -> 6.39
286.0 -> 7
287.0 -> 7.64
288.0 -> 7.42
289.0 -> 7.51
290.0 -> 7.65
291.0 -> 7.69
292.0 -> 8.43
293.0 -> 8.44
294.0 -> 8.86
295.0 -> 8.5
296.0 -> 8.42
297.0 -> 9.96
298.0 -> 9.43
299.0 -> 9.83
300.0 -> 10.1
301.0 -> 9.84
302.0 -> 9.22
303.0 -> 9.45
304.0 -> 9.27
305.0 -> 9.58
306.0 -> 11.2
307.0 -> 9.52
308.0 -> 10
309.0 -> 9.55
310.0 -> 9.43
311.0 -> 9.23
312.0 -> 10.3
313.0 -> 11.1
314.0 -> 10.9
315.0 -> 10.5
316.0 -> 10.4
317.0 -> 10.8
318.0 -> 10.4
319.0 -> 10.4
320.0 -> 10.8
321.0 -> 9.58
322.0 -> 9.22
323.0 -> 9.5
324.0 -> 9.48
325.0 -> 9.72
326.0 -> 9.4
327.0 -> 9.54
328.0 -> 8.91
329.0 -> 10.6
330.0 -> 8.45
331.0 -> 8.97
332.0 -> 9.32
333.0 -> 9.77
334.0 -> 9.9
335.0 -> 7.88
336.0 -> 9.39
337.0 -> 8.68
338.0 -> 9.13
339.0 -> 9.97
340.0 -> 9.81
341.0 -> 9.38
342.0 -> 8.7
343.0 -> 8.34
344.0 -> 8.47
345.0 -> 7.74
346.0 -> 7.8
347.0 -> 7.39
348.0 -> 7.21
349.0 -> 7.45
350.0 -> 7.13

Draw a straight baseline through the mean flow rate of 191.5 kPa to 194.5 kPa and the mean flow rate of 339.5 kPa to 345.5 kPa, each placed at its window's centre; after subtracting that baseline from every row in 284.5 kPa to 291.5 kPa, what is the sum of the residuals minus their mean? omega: -12.6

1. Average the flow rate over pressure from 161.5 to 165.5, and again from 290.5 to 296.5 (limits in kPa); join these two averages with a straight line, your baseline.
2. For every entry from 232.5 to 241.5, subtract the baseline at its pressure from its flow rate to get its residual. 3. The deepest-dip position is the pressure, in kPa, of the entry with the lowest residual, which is 240.0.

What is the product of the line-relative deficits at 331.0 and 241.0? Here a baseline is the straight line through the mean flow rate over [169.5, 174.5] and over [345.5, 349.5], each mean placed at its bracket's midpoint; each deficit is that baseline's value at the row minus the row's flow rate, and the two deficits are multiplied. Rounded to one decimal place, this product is 5.1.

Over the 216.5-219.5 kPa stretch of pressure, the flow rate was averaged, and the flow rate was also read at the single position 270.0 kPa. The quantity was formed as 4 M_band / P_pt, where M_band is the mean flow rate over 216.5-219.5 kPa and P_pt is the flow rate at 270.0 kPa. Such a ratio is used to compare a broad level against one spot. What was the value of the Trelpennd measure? 4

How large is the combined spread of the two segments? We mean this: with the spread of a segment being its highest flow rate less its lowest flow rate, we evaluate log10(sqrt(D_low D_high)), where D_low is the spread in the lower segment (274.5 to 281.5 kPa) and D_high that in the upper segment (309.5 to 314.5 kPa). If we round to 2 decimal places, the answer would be 0.30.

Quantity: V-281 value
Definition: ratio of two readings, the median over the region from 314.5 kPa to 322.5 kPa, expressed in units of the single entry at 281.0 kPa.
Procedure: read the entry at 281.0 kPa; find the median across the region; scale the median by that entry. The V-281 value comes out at 2.04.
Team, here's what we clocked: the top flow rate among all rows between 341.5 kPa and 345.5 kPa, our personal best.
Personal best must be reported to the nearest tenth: 8.7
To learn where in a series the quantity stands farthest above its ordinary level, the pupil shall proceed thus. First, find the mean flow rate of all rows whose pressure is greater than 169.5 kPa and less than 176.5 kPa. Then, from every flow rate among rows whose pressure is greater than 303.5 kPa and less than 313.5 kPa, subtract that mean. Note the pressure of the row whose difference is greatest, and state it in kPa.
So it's 306.0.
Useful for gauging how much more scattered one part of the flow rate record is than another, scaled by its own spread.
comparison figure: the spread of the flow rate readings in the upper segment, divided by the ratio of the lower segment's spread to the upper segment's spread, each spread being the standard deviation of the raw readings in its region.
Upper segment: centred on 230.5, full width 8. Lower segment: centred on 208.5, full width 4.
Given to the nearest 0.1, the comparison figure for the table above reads 1.9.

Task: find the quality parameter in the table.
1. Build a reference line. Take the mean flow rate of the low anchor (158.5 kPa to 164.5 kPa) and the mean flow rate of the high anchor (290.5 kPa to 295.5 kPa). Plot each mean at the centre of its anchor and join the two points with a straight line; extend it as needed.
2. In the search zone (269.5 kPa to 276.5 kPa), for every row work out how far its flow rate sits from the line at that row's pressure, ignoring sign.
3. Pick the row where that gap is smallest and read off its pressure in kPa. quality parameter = 274.0 kPa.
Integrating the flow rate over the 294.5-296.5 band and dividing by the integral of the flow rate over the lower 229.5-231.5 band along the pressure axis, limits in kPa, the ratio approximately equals 0.62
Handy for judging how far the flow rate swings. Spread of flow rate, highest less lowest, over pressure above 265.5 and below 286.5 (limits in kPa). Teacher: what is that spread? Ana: 6.3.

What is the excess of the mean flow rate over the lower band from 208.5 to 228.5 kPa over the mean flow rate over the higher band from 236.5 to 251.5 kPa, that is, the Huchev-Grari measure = -2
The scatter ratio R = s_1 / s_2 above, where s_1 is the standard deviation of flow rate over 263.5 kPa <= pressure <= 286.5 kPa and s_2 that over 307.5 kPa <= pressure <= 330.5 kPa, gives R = 3.4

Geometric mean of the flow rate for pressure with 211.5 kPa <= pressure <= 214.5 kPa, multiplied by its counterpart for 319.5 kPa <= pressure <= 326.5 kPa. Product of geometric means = 107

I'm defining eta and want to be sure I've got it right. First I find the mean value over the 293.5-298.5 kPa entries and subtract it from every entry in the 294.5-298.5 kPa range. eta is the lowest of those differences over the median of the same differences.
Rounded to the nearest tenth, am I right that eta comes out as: 8.9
